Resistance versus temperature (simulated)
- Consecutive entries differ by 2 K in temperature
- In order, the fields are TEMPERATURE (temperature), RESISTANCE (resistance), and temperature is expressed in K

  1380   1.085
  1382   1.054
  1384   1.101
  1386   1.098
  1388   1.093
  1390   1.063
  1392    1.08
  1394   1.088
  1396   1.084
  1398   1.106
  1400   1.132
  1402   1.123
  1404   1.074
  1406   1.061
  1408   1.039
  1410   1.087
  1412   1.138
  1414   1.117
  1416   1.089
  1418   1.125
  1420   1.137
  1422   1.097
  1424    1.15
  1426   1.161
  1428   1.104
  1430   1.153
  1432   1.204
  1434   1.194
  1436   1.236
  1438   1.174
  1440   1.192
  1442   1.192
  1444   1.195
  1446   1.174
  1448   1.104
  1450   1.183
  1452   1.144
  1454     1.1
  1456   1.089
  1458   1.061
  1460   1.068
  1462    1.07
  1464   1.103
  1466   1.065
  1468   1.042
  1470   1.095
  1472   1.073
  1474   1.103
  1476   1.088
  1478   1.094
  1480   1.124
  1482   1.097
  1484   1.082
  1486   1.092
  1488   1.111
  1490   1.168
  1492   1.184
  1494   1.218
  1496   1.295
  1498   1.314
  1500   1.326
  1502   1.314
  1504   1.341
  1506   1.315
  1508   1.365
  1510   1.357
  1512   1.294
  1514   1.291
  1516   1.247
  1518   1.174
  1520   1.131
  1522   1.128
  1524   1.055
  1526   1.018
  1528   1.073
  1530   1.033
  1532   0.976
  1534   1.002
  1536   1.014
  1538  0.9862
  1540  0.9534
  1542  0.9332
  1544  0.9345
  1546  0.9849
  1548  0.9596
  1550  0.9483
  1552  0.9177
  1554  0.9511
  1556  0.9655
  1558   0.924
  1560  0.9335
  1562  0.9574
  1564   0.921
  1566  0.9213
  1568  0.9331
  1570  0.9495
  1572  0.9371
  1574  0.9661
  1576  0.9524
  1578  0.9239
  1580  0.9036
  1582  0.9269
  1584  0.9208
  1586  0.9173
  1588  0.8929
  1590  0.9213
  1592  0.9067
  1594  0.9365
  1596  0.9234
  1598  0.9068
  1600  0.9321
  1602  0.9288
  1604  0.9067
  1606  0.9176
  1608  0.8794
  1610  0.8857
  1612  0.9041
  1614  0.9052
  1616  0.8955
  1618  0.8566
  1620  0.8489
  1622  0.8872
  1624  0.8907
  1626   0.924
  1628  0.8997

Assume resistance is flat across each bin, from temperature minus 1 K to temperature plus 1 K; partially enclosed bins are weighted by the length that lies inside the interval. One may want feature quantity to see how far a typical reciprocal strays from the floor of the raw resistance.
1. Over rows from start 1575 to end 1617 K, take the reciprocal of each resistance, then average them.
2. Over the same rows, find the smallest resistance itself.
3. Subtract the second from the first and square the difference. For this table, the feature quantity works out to 0.046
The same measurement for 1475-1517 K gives 0.067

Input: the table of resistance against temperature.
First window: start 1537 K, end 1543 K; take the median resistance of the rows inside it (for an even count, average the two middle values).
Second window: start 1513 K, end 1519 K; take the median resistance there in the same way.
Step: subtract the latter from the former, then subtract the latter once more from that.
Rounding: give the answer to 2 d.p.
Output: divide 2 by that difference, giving -1.30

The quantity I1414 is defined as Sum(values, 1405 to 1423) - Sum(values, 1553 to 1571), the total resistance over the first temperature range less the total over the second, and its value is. 1.4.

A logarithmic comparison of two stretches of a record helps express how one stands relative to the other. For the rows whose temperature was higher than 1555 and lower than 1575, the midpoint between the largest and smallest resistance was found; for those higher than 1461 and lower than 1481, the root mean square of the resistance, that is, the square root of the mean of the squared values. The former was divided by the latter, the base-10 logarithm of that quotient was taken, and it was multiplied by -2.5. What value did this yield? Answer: 0.15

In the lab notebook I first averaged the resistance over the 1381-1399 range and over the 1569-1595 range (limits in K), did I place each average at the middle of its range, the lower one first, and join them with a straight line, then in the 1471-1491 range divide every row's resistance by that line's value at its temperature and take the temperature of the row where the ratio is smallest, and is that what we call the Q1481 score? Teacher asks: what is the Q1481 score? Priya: 1472 K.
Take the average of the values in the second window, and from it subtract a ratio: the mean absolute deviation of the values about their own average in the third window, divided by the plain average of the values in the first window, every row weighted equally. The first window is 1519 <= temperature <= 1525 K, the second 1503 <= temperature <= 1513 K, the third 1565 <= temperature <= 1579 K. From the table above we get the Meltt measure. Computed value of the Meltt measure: 1.32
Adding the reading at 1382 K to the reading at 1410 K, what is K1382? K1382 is 2.14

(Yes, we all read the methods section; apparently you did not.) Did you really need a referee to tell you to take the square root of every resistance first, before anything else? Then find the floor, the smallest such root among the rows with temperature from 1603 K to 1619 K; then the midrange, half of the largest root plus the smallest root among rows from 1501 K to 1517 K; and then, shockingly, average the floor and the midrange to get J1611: 1.03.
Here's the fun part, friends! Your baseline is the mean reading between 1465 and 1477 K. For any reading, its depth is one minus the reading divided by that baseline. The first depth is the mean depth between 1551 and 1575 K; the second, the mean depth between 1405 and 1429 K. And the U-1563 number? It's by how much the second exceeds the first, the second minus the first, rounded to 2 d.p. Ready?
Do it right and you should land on -0.16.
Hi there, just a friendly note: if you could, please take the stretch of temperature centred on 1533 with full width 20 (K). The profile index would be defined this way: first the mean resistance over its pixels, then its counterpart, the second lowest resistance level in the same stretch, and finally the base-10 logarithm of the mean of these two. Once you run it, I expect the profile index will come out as -0.01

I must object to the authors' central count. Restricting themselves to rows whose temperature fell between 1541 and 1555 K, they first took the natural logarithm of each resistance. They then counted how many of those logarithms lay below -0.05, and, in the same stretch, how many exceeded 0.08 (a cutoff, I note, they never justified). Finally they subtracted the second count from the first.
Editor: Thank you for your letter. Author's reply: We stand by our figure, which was 5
